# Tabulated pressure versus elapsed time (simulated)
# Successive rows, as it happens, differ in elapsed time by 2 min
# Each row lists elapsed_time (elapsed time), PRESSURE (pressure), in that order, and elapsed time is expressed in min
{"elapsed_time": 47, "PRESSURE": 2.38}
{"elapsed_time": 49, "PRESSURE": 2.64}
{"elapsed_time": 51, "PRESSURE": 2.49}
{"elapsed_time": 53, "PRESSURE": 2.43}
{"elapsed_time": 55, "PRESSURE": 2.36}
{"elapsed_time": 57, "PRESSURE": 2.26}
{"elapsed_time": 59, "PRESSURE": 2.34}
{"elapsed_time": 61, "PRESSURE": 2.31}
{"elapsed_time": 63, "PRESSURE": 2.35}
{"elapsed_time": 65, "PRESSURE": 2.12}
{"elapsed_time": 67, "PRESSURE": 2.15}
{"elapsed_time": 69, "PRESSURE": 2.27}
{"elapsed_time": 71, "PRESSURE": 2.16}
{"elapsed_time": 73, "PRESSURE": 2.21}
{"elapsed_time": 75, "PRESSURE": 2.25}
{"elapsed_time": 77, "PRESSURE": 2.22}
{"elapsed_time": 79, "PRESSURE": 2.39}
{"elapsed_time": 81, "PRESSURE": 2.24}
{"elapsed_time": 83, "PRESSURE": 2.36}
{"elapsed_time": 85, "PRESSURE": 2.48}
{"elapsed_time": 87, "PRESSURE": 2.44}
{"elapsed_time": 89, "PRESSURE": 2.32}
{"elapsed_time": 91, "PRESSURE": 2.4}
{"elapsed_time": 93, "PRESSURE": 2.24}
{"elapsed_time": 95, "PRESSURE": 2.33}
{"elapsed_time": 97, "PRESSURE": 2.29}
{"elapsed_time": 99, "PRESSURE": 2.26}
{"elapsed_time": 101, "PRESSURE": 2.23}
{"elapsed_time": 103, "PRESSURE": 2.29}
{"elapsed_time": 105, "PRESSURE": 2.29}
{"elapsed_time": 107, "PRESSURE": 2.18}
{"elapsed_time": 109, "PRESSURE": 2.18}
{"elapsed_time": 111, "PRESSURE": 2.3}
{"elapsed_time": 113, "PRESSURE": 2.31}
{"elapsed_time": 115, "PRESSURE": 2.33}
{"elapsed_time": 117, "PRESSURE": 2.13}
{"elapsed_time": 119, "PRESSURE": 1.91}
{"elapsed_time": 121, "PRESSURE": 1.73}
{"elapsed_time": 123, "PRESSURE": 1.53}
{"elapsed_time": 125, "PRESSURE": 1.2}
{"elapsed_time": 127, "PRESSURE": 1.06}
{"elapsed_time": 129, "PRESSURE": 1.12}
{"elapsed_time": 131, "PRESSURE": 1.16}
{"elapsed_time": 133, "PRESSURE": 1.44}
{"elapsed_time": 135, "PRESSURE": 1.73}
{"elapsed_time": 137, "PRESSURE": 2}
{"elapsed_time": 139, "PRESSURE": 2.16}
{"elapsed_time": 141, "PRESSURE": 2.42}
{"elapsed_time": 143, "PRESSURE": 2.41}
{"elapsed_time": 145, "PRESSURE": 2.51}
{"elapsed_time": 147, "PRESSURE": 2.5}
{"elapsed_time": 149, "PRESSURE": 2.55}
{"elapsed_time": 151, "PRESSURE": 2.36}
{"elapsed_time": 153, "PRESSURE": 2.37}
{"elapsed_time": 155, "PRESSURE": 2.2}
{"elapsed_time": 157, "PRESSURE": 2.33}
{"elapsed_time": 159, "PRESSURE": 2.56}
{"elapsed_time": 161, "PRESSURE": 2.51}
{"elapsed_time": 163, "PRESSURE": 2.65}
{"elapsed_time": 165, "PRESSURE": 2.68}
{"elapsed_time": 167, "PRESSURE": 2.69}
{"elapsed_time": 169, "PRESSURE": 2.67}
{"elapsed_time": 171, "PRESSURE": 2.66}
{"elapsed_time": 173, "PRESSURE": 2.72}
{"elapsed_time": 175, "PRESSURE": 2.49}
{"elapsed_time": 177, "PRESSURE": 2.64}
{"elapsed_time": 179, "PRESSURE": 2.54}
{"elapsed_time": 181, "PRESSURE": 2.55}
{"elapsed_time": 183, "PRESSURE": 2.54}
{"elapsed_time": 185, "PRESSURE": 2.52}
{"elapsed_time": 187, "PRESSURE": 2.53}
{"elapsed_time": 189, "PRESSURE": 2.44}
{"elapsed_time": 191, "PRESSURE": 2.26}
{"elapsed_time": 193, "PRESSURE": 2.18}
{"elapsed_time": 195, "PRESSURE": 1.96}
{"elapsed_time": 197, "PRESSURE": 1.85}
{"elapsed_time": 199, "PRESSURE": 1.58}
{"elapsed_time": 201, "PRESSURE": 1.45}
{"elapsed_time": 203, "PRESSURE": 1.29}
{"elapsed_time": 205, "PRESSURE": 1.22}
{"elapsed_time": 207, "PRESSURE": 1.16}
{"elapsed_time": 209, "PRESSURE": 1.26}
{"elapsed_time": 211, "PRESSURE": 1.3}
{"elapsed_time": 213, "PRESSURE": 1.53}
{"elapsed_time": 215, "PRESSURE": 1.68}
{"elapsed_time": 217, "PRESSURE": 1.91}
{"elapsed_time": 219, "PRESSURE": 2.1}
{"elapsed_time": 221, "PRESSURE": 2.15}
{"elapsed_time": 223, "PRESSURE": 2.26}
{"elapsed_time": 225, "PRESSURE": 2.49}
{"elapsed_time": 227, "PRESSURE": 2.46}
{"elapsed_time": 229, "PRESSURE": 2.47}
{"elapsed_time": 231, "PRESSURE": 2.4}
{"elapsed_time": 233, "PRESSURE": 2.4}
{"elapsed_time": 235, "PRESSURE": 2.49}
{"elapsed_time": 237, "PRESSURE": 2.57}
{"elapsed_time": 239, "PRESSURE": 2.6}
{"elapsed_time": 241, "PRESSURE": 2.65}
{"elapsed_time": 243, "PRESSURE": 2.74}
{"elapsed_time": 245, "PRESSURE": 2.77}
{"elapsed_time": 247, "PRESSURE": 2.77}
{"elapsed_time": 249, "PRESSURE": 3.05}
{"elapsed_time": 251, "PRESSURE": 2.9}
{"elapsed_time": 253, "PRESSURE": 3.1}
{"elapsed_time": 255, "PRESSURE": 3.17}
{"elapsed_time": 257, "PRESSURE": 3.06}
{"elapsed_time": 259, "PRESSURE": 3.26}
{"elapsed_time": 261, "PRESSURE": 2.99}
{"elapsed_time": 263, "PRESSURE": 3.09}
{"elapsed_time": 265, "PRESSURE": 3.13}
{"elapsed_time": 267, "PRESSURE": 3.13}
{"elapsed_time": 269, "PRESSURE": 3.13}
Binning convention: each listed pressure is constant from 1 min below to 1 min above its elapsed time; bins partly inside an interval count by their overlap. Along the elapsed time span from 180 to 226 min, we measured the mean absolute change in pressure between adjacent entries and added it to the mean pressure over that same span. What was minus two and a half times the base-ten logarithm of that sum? -0.78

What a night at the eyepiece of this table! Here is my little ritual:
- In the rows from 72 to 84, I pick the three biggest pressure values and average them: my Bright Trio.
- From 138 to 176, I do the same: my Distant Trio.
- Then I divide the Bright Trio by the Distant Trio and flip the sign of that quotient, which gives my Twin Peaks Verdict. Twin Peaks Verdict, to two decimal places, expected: -0.87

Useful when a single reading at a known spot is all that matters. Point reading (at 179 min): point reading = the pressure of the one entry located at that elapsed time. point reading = 2.54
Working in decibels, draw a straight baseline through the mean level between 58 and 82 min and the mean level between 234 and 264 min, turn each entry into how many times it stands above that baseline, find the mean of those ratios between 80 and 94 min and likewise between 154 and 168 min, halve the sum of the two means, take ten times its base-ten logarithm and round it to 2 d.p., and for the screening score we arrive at -0.01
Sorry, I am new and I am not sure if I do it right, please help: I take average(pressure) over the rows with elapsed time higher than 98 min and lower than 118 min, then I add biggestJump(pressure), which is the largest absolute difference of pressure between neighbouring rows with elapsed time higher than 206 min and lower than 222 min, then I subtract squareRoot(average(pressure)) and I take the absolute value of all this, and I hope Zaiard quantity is 0.98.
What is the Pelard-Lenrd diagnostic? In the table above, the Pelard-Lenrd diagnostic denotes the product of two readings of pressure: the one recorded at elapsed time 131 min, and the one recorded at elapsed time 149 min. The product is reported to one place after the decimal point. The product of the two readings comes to 3.0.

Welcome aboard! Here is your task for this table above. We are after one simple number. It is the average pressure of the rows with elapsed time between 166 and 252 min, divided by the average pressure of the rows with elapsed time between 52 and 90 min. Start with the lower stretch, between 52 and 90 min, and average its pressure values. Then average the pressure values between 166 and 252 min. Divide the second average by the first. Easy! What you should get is 0.98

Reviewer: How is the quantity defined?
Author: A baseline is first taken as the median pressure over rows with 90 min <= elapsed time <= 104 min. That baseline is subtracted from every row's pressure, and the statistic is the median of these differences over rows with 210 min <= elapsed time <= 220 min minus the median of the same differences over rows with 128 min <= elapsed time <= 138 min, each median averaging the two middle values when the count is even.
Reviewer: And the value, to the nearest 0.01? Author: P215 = 0.24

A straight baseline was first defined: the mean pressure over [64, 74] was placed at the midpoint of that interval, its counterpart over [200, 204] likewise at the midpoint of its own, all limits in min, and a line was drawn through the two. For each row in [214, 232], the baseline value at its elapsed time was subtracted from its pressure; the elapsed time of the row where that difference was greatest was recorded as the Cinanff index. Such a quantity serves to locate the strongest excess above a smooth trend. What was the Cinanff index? 229 min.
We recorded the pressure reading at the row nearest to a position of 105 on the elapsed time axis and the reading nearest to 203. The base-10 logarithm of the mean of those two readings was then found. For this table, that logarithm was 0.25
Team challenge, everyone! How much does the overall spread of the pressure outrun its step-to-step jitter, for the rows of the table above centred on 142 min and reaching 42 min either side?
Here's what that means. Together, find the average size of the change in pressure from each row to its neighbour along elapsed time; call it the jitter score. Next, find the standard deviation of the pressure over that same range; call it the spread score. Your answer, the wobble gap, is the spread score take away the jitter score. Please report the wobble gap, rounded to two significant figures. 0.35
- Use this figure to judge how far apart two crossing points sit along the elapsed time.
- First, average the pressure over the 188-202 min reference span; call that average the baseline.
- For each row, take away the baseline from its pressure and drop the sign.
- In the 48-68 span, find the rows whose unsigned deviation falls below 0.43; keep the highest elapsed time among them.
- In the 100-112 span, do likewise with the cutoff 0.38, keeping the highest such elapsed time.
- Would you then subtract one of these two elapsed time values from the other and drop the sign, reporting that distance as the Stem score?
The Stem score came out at 44 min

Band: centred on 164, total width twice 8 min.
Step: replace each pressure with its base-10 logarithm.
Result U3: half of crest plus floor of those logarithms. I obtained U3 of 0.399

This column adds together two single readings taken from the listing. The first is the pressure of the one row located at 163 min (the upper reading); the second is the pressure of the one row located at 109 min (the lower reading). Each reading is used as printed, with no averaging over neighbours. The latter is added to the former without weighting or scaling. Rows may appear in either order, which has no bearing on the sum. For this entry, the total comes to 4.8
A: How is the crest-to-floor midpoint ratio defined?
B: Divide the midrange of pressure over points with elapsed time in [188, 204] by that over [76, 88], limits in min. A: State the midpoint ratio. 0.8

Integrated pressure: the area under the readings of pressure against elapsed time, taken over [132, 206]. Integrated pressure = 168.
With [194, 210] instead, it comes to 24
